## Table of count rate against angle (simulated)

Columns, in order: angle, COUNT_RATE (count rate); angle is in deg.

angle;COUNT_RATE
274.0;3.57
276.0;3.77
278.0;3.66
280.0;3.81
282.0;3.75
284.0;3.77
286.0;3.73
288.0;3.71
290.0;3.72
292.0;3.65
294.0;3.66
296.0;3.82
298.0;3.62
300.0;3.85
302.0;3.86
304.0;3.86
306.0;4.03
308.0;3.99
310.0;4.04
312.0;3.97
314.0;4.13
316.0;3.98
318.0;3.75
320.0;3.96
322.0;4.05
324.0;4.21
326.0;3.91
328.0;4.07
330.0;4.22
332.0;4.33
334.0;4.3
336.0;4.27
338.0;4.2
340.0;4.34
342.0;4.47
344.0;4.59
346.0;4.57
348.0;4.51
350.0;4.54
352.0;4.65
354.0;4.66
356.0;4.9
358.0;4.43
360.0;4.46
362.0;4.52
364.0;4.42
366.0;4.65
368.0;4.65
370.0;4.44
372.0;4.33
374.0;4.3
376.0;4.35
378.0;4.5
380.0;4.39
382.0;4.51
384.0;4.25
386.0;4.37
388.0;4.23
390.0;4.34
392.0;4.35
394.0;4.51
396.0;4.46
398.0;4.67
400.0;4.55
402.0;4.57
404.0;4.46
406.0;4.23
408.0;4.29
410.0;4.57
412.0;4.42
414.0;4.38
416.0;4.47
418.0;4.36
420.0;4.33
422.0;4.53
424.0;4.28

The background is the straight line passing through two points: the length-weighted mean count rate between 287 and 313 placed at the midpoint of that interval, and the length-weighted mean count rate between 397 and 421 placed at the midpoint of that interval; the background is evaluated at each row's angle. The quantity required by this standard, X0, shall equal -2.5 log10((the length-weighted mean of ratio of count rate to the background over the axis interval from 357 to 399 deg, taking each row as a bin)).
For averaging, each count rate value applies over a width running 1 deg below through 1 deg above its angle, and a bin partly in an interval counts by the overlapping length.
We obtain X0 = -0.042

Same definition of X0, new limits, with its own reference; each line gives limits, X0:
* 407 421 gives 0.016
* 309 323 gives -0.018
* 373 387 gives -0.026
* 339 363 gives -0.110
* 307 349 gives -0.052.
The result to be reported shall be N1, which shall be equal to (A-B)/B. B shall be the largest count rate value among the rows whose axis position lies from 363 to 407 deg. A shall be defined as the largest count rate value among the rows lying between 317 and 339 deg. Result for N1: -0.07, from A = 4.33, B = 4.67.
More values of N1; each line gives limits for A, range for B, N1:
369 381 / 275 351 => -0.02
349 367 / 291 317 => 0.19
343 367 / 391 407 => 0.05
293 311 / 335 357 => -0.18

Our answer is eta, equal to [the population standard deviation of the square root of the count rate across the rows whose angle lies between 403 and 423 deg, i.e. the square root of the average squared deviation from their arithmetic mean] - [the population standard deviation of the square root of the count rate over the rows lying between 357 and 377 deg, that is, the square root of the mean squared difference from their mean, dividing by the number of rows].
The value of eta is -0.003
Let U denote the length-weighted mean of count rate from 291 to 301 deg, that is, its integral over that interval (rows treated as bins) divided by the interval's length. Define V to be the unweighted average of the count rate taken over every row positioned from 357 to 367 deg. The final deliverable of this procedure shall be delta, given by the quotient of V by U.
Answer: 1.21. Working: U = 3.72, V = 4.50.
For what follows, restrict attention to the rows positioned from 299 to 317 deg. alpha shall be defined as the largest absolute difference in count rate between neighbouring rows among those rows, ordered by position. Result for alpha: 0.17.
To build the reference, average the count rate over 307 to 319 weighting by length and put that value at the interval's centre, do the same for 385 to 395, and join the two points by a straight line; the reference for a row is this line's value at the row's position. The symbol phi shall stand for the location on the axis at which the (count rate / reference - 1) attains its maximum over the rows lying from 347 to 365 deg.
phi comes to 356.0 deg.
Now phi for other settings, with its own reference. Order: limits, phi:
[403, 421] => 410.0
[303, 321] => 314.0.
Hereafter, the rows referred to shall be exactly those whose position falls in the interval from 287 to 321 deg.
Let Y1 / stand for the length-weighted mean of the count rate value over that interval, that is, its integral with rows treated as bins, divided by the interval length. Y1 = 3.86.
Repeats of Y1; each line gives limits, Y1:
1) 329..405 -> 4.45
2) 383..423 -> 4.42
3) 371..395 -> 4.37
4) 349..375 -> 4.53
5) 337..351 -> 4.46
